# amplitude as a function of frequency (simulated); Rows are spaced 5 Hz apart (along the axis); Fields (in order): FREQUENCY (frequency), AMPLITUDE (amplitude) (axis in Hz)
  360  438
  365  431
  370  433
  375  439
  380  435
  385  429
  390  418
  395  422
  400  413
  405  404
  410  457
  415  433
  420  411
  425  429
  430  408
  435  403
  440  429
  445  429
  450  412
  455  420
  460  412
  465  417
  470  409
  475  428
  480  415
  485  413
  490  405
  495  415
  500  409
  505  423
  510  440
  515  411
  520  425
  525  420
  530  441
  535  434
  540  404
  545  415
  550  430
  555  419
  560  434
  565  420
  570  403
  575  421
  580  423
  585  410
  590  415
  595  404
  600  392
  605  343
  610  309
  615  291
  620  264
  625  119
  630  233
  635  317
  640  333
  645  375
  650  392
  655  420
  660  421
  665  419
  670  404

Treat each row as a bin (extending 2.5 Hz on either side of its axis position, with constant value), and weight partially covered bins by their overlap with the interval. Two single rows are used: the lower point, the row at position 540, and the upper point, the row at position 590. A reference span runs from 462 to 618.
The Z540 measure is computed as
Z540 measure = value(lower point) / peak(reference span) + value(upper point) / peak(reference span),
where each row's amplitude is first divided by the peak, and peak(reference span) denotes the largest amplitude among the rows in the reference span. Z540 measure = 1.86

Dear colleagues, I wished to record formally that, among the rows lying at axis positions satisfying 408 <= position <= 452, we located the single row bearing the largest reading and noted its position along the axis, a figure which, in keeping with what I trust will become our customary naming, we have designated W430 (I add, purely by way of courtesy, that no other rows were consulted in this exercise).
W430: 410 Hz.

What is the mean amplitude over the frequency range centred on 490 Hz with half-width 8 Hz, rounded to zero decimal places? 411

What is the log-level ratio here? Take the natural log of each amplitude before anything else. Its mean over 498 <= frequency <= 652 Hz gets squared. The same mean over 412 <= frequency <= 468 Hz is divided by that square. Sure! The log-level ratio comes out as 0.173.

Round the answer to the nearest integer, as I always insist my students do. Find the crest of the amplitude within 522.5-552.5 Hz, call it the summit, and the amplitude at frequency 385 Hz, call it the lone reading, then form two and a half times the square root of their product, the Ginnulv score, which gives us 1087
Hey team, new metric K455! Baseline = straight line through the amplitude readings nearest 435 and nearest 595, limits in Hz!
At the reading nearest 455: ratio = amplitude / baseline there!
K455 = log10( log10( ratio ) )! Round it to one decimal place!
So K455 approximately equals -1.7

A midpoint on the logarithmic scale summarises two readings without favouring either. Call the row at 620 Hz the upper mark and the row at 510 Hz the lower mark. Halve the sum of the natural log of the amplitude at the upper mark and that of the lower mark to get 5.83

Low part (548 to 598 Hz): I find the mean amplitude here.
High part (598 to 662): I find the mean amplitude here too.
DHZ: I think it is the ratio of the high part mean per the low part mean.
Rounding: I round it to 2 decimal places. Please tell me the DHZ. 0.77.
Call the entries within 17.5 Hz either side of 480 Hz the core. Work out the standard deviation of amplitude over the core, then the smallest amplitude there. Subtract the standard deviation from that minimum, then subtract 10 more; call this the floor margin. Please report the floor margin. 388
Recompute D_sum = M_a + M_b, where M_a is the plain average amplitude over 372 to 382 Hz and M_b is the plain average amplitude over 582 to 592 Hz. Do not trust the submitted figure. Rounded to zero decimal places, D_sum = 850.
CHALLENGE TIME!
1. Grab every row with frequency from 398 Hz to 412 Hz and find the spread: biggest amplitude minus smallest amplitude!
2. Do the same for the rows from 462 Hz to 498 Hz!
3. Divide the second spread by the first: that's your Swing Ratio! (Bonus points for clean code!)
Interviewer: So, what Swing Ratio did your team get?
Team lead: 0.4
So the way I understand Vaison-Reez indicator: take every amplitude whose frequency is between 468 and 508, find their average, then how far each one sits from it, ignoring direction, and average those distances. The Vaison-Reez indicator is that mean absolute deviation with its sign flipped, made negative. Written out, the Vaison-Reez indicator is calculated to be -5.6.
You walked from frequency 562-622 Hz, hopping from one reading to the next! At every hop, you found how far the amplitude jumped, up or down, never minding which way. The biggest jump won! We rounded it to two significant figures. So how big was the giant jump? 49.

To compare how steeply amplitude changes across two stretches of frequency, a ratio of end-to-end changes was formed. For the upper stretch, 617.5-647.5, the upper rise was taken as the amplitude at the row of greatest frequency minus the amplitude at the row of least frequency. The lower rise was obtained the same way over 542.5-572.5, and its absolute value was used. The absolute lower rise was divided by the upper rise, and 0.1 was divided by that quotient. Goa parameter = 0.9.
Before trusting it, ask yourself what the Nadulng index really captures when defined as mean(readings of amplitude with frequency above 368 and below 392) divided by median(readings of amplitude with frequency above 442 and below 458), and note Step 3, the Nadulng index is 1.03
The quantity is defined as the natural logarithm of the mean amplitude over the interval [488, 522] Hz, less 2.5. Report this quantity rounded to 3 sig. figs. 3.54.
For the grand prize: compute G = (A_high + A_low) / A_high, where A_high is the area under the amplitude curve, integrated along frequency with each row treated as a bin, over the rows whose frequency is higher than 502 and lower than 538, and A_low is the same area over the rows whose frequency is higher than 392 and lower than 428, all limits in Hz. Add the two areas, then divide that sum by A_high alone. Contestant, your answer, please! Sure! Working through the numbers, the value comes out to 1.99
